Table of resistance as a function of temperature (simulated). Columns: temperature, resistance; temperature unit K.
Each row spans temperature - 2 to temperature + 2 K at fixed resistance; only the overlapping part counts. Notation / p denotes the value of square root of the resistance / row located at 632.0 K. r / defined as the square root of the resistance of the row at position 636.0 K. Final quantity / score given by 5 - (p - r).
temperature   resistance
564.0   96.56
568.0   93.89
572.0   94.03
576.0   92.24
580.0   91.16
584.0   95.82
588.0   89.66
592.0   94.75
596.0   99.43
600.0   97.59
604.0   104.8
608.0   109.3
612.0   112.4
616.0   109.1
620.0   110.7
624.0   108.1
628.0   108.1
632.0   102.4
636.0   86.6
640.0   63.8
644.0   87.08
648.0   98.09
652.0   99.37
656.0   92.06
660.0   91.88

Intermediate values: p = 10.12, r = 9.3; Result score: 4.2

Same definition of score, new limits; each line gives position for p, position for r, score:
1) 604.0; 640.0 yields 2.8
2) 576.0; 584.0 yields 5.2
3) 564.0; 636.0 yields 4.5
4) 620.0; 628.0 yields 4.9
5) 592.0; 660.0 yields 4.9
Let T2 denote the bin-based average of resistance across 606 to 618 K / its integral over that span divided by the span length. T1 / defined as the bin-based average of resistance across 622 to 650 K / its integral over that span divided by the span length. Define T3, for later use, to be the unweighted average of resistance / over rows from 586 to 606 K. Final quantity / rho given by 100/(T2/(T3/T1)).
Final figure 0.94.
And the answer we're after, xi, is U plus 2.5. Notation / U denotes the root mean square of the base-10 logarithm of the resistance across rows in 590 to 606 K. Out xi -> 4.50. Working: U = 2.00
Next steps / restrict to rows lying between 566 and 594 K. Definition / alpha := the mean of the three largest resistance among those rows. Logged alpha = 94.9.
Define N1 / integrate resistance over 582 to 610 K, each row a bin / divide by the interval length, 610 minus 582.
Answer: 99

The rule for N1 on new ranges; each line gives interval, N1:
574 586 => 93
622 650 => 93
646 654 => 99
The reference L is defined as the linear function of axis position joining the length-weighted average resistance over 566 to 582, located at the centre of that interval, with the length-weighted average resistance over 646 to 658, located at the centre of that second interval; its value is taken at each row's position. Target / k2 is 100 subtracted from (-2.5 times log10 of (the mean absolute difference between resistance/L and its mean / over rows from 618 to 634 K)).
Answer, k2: -96.1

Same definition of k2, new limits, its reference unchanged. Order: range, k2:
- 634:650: -97.5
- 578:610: -96.7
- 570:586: -95.6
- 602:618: -95.8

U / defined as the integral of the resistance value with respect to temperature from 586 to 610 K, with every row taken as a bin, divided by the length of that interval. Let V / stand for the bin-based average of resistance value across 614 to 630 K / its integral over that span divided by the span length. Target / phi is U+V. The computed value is 208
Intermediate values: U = 99.3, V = 109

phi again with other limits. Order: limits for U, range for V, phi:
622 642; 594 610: 197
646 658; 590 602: 194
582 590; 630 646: 178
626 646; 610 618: 200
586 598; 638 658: 183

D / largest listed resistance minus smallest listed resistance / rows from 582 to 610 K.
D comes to 20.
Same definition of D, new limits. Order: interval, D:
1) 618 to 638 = 24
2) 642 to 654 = 12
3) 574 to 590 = 6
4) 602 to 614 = 8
